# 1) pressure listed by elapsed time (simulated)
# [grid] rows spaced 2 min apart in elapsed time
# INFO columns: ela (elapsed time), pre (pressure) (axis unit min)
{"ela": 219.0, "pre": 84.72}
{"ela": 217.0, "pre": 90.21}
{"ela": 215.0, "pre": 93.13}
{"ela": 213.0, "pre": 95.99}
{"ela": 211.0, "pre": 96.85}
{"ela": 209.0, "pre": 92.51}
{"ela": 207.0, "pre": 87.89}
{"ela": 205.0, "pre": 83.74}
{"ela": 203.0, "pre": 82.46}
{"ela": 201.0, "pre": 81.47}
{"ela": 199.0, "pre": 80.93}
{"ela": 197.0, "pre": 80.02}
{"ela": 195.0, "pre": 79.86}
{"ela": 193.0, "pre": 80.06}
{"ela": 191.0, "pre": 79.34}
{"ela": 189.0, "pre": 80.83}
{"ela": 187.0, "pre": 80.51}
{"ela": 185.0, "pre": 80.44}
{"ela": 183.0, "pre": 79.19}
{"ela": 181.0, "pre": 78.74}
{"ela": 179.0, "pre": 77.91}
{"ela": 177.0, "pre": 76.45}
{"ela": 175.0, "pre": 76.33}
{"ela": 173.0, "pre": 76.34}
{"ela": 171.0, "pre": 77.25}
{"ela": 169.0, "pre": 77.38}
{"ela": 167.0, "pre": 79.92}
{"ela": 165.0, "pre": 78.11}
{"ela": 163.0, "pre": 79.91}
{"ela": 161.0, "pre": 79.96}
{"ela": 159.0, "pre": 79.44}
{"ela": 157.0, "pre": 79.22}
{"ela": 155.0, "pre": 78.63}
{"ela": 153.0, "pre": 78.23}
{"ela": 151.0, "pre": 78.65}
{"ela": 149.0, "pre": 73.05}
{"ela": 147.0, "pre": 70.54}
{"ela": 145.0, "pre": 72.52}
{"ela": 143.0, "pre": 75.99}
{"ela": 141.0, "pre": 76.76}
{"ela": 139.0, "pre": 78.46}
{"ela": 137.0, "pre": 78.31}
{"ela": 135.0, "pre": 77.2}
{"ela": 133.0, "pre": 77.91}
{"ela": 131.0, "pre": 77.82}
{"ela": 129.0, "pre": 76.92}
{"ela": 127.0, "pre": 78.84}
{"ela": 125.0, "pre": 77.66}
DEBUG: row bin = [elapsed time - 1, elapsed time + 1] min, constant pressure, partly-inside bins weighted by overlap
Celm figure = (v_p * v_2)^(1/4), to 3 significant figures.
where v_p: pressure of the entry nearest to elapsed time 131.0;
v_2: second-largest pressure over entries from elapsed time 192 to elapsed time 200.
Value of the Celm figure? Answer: 8.88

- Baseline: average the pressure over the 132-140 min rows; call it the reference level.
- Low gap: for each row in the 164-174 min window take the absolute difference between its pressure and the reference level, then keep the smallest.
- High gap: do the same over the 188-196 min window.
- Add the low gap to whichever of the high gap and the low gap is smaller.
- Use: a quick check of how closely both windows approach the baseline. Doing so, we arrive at 0.28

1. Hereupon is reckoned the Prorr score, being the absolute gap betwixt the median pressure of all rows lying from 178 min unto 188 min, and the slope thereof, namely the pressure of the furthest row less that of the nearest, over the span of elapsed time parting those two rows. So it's 78.9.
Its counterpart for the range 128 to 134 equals 77.6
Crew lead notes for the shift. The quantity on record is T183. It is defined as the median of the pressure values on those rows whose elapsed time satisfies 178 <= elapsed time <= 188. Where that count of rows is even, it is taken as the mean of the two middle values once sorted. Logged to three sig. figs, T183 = 79.2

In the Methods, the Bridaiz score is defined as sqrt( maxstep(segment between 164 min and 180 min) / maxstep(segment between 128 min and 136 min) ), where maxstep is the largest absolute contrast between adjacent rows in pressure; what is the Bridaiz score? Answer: 1.7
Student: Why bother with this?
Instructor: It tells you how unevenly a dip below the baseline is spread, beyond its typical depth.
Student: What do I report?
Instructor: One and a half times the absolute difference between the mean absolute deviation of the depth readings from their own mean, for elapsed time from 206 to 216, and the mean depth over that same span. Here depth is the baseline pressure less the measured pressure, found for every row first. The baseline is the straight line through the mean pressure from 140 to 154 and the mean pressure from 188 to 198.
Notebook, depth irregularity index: 21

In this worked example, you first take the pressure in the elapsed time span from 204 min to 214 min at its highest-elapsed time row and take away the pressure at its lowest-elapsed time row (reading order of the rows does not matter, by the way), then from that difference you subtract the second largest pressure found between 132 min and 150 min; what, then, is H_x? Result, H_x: -66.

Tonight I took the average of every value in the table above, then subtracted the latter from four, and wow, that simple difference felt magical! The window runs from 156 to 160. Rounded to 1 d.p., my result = -75.3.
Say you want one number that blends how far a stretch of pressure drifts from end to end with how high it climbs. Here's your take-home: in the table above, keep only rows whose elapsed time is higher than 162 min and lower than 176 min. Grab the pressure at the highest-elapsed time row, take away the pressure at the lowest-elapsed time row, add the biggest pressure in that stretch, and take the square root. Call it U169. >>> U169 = 8.7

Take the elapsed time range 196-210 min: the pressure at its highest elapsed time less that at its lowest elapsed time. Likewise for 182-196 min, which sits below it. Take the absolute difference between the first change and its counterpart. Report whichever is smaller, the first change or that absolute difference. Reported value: 12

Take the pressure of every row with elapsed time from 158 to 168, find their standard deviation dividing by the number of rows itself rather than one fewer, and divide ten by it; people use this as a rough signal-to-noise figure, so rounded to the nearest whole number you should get 14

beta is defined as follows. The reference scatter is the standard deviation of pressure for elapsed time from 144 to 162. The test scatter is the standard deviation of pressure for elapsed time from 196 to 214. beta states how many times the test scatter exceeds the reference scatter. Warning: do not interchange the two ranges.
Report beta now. 1.9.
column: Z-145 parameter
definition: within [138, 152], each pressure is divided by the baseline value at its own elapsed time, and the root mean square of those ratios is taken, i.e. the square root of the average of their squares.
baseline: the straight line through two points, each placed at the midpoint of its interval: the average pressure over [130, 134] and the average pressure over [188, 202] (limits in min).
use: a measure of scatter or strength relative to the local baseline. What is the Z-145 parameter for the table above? 0.959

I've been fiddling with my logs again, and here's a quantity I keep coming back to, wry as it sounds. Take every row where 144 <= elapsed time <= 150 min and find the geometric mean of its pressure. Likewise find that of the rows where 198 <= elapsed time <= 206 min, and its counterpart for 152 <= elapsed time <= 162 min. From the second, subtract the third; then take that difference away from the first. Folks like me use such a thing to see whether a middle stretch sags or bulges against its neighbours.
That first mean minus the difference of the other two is 69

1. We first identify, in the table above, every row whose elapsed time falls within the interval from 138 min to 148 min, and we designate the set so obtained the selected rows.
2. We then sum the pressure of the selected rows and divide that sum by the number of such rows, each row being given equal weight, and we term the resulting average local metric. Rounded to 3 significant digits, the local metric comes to 74.9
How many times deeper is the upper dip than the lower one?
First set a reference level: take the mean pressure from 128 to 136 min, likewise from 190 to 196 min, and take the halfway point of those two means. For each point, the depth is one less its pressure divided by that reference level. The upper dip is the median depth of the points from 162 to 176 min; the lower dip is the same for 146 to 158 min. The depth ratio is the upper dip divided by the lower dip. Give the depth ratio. 6.9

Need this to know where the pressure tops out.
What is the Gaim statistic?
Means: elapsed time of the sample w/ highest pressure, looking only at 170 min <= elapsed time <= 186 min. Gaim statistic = 185.0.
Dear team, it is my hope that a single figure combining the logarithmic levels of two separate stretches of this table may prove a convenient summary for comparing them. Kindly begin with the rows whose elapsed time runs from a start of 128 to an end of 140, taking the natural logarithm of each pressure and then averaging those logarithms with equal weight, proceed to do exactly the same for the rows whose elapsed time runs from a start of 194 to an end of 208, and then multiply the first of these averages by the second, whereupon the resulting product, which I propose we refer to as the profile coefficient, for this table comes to 19.2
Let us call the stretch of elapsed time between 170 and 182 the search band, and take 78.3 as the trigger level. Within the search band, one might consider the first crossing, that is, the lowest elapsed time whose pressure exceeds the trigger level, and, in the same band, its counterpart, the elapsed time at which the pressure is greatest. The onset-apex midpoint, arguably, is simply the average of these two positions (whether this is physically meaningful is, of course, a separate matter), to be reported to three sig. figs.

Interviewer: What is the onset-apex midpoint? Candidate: 181 min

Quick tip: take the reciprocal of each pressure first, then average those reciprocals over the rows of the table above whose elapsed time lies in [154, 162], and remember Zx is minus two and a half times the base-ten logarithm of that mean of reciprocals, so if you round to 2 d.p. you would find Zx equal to 4.75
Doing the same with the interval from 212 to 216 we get 4.94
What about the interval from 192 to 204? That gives 4.77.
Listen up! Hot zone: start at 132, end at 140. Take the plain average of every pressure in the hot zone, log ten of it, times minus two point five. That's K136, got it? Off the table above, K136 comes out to -4.73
